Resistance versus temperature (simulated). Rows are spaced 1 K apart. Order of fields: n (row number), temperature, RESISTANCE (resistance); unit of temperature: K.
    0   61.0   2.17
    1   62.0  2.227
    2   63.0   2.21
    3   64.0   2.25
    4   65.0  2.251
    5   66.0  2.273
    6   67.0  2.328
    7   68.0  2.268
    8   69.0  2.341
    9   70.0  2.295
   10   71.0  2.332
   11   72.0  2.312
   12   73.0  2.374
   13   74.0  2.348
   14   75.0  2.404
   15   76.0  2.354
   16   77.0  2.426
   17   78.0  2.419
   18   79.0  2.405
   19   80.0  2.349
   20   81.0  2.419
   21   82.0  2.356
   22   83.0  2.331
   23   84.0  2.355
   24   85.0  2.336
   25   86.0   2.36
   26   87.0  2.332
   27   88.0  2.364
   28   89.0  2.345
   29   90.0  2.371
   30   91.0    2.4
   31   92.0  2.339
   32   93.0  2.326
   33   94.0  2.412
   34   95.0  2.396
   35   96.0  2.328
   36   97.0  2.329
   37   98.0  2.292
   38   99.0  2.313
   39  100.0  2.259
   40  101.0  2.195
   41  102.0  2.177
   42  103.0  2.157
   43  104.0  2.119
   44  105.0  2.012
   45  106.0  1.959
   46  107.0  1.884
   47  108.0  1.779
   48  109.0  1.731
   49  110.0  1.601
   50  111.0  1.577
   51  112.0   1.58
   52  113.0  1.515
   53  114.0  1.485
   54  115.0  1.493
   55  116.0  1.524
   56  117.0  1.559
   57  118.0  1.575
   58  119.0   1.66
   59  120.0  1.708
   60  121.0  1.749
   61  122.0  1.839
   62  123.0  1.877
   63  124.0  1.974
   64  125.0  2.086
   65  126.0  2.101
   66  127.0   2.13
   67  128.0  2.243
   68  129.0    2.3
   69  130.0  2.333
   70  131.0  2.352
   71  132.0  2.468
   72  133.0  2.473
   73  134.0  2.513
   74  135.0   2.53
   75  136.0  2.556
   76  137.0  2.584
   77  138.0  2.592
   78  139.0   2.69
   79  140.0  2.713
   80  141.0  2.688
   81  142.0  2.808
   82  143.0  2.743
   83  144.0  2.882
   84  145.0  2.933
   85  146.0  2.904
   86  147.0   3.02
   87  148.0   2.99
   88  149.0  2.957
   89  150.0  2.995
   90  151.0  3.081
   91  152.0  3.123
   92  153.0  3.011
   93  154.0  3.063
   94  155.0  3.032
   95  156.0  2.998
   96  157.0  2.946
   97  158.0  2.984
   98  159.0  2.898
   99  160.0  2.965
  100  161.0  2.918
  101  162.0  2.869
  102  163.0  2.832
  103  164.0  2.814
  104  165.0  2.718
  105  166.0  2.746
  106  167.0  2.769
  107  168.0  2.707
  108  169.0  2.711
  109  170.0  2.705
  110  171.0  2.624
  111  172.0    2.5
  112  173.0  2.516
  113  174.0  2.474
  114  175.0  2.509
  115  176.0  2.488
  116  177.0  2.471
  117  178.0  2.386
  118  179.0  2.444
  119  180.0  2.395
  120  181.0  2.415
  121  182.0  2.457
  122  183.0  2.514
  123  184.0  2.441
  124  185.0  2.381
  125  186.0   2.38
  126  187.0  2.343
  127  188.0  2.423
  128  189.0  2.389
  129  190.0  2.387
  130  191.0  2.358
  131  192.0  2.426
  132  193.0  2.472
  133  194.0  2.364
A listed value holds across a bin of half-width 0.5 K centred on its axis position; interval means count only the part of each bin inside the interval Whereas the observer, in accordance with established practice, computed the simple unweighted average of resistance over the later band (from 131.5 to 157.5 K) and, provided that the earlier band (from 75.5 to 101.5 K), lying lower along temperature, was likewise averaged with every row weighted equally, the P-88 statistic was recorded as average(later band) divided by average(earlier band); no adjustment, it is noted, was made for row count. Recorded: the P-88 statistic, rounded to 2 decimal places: 1.20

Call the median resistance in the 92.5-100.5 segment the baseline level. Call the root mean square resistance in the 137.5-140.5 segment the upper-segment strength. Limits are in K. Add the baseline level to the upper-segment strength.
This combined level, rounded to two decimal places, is 4.99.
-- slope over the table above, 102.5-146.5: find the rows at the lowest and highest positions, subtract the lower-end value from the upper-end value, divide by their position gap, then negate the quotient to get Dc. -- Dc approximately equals -0.02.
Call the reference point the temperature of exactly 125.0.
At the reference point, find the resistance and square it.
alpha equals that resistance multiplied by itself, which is 4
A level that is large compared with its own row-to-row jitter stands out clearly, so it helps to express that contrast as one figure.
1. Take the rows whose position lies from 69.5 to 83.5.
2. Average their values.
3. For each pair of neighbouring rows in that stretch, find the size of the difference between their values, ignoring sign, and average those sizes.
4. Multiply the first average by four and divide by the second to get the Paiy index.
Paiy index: 220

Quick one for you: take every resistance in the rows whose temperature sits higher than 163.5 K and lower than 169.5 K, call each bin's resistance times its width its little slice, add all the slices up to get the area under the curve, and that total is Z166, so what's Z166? 16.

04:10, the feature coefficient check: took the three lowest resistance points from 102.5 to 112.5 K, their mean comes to 1.59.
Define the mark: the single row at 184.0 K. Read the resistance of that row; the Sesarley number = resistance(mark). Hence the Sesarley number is 2.441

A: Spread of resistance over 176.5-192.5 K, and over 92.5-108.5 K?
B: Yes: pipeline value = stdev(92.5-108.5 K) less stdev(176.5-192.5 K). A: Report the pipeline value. 0.14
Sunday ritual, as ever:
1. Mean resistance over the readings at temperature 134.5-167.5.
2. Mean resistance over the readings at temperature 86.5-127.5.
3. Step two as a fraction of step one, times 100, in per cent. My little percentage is 70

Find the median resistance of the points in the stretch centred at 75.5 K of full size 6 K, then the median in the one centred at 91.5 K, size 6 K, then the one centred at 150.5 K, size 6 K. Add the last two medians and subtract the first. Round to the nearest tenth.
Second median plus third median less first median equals 3.0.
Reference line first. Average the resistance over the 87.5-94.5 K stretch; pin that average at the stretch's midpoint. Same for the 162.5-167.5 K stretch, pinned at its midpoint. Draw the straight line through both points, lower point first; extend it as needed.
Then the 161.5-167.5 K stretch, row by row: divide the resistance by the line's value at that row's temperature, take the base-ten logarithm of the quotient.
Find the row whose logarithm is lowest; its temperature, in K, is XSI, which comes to 165.0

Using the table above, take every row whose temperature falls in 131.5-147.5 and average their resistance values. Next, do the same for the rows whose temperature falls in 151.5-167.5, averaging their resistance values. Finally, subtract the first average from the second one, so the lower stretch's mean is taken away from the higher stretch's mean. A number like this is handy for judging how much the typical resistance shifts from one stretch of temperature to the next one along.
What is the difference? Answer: 0.2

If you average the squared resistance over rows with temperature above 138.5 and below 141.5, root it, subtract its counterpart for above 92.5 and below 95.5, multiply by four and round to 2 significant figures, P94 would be 1.3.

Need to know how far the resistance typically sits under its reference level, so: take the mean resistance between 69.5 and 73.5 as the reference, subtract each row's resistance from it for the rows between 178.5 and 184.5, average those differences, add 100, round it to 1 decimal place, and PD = 99.9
